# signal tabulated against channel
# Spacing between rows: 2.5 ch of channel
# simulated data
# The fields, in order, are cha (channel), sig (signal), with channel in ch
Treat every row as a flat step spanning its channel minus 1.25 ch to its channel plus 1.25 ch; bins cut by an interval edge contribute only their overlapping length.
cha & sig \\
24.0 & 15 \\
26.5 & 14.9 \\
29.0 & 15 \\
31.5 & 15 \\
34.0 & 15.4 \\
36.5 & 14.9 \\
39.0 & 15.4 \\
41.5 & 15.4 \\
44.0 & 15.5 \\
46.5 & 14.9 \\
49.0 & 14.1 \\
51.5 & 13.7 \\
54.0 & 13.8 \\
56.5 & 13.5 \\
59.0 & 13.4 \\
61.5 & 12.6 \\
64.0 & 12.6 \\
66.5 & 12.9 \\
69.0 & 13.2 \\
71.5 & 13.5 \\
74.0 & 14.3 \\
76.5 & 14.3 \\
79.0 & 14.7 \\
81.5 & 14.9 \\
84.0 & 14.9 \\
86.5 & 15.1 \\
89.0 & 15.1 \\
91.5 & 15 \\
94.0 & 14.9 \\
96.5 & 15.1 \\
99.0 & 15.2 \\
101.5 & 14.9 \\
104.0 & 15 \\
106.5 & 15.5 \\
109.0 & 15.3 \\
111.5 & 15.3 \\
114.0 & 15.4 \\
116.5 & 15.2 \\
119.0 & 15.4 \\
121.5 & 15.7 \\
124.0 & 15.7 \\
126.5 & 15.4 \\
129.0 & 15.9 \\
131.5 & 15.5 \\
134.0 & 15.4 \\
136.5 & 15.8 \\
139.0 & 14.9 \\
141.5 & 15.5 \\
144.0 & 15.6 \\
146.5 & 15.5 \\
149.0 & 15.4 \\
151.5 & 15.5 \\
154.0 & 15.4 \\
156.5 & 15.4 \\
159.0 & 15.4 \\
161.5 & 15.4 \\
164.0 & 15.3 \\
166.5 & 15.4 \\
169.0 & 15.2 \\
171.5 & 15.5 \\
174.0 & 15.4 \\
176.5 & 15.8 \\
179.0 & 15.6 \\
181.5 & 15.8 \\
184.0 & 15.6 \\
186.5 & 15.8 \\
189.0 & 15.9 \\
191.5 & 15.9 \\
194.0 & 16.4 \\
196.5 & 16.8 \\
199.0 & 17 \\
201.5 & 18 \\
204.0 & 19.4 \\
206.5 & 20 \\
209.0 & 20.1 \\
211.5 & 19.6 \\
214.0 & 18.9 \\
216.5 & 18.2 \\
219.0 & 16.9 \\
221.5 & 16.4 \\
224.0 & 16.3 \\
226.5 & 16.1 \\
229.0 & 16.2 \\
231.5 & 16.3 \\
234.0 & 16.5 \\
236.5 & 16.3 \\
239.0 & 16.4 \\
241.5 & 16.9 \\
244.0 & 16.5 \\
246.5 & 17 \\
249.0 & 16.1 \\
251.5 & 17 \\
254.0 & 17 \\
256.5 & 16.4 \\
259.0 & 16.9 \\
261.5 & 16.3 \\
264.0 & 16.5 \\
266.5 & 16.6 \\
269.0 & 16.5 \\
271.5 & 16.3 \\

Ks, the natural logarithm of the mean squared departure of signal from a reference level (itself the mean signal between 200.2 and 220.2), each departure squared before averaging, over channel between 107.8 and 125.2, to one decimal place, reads 2.5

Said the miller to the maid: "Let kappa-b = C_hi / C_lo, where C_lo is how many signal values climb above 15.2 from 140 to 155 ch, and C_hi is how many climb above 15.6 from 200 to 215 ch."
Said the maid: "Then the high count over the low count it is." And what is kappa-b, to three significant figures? 1.00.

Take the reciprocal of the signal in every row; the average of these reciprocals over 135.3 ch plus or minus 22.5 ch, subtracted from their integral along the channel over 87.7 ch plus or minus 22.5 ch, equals 3.01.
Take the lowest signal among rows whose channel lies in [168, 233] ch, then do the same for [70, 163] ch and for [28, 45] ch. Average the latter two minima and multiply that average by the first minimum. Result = 216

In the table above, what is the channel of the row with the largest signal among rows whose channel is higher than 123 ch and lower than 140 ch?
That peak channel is 129.0 ch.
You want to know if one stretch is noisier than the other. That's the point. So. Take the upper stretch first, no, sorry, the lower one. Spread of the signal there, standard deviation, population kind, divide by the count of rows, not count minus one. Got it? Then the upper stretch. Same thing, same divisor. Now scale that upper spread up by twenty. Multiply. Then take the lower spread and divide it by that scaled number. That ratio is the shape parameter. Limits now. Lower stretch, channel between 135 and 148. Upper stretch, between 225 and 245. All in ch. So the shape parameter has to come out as 0.07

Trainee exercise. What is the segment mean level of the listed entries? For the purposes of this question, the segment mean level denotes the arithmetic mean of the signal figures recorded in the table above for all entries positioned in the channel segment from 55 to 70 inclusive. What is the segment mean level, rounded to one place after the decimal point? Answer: 13.0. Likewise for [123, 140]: 15.5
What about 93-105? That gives 15.0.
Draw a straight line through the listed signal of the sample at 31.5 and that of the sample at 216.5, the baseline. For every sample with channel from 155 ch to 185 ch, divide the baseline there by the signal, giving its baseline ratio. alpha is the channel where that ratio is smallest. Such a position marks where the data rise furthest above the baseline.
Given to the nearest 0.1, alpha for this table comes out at 176.5 ch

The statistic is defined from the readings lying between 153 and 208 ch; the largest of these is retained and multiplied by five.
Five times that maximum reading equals 100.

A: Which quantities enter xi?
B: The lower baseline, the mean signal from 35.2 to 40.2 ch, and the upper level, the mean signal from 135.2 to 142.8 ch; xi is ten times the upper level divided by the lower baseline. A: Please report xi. 10.2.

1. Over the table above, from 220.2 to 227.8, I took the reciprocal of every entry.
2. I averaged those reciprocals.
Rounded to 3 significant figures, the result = 0.0615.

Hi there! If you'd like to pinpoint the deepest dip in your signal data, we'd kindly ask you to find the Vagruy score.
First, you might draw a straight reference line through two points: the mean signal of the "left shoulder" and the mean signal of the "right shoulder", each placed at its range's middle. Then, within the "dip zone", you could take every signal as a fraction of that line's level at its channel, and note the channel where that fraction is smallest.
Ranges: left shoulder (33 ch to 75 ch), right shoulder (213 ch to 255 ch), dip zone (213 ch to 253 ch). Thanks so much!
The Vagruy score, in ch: 249.0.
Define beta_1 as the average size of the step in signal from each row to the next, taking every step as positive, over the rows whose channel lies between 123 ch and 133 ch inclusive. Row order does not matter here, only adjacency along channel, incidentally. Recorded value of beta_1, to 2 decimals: 0.40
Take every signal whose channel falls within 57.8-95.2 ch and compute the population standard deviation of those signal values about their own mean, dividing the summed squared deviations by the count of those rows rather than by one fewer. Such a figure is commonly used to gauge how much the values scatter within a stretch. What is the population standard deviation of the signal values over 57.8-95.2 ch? 0.9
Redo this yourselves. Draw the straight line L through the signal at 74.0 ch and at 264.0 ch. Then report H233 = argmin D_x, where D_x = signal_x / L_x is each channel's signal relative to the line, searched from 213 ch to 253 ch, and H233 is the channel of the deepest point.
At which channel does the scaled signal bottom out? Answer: 249.0 ch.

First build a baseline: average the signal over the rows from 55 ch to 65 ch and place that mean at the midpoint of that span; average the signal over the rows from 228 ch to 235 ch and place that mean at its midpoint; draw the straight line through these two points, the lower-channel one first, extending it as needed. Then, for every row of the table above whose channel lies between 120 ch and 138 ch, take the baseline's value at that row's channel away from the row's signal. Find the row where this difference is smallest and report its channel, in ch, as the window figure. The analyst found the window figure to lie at 134.0 ch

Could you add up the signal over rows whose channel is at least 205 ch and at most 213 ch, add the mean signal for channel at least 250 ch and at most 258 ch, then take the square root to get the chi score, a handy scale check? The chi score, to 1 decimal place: 8.7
